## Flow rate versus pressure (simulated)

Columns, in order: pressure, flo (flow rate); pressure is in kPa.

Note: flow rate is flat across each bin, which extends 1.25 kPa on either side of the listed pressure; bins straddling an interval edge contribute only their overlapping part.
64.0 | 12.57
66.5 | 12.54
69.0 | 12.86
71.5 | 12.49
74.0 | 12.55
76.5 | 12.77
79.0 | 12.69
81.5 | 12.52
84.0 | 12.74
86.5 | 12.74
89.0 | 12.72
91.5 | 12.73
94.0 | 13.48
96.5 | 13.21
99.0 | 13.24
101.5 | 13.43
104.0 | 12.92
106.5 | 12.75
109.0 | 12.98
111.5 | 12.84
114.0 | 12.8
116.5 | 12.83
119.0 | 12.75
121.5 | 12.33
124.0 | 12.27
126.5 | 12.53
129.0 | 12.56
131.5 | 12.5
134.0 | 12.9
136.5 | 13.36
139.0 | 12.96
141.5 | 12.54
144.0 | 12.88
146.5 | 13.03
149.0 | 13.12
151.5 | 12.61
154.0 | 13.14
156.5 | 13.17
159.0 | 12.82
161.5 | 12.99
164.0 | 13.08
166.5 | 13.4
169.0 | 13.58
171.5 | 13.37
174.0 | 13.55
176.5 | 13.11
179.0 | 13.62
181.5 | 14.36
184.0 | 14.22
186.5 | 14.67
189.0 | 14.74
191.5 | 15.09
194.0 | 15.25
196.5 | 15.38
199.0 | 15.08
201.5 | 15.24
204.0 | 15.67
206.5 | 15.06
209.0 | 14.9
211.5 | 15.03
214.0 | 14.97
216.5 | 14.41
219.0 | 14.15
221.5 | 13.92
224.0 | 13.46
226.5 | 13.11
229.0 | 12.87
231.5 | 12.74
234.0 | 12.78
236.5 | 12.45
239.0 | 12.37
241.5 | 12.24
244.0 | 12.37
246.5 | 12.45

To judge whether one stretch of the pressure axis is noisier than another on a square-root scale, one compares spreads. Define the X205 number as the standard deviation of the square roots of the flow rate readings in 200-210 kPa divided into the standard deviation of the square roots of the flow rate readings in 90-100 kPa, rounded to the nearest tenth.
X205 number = 1.0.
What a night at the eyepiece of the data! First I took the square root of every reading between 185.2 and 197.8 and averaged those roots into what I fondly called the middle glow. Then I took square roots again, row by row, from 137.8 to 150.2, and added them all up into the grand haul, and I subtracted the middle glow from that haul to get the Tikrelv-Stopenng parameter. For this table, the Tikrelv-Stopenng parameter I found 14.1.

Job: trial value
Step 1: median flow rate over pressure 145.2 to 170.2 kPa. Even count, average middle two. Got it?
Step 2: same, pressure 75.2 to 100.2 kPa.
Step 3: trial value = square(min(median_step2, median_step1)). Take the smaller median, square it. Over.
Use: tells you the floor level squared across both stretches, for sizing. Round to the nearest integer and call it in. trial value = 162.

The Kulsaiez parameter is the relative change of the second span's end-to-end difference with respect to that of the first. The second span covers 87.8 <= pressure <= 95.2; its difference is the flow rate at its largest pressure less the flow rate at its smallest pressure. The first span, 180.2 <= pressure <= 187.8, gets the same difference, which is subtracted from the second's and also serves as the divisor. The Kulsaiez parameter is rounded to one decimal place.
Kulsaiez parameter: 1.5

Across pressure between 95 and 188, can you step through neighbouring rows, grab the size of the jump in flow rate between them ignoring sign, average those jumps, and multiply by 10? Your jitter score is 2.6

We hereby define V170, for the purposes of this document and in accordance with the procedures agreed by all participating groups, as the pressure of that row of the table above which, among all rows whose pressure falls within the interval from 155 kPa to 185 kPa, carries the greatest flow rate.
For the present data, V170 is 181.5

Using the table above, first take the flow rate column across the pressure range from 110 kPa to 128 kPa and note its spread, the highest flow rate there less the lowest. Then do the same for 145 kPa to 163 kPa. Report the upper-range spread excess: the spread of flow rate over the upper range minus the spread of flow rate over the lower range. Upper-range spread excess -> 0.0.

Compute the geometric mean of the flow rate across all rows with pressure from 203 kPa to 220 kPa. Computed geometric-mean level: 14.9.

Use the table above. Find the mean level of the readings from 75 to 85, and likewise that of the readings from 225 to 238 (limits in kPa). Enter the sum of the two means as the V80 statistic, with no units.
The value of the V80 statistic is 25.5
